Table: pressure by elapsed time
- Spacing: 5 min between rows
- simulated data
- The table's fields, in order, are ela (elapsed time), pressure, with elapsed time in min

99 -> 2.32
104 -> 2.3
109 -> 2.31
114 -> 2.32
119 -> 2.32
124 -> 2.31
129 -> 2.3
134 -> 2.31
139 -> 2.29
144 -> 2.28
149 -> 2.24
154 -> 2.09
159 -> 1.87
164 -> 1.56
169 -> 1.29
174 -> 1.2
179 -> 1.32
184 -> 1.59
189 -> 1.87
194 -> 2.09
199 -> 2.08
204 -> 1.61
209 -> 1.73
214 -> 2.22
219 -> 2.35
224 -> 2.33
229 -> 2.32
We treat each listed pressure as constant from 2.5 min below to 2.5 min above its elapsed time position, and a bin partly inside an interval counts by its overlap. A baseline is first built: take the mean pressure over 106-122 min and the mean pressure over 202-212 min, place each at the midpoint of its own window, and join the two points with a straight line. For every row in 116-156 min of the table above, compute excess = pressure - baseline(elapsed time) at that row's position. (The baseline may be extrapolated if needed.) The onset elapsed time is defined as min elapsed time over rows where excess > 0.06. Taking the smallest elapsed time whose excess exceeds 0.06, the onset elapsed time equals 124 min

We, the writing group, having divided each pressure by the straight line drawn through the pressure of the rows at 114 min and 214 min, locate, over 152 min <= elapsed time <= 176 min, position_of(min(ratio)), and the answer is 174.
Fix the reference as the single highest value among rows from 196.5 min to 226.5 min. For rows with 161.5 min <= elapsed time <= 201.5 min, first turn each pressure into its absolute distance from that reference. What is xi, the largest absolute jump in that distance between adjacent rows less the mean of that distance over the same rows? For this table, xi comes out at -0.445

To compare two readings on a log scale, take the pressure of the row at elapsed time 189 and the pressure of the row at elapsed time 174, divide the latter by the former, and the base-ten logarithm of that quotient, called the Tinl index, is -0.19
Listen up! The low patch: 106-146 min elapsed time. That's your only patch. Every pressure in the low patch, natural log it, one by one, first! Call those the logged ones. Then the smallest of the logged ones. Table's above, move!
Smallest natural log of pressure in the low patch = 0.82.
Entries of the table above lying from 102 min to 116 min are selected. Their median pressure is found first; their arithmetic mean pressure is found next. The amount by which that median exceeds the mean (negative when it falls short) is 0.000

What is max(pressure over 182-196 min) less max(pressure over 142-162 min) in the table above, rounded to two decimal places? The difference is -0.19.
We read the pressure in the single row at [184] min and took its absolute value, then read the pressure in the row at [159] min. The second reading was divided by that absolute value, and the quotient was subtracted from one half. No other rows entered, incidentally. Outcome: -0.68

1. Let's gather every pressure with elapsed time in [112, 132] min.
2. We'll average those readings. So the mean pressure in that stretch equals 2.3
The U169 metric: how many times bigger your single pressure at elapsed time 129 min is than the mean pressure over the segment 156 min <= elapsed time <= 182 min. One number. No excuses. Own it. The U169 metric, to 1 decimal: 1.6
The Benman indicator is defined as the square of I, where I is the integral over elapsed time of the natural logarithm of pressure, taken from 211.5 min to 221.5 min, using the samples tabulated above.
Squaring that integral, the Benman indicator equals 68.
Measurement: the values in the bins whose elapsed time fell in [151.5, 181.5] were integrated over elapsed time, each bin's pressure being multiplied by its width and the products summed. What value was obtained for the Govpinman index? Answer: 47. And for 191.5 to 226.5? 72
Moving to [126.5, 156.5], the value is 68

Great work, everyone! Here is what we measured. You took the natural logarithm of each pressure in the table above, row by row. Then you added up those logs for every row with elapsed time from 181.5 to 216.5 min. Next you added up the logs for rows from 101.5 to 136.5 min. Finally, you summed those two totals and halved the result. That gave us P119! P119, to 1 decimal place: 5.1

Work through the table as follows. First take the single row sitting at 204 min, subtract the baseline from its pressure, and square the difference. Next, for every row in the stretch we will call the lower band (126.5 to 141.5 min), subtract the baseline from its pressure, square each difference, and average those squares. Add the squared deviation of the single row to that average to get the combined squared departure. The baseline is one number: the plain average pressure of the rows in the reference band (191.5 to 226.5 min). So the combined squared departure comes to 0.26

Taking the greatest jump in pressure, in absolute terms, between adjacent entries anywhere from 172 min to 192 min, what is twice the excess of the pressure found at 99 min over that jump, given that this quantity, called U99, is 4.08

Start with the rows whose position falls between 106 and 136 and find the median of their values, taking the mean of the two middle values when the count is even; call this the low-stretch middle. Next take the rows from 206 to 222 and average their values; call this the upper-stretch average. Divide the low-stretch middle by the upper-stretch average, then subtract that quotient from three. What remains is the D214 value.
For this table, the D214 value 1.9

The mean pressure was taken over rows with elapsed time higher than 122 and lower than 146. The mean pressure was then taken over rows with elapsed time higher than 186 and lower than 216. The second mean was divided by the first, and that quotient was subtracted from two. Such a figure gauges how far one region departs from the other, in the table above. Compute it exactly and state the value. 1.16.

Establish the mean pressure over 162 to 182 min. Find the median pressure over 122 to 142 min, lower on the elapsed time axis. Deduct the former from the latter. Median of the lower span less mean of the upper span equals 1.0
